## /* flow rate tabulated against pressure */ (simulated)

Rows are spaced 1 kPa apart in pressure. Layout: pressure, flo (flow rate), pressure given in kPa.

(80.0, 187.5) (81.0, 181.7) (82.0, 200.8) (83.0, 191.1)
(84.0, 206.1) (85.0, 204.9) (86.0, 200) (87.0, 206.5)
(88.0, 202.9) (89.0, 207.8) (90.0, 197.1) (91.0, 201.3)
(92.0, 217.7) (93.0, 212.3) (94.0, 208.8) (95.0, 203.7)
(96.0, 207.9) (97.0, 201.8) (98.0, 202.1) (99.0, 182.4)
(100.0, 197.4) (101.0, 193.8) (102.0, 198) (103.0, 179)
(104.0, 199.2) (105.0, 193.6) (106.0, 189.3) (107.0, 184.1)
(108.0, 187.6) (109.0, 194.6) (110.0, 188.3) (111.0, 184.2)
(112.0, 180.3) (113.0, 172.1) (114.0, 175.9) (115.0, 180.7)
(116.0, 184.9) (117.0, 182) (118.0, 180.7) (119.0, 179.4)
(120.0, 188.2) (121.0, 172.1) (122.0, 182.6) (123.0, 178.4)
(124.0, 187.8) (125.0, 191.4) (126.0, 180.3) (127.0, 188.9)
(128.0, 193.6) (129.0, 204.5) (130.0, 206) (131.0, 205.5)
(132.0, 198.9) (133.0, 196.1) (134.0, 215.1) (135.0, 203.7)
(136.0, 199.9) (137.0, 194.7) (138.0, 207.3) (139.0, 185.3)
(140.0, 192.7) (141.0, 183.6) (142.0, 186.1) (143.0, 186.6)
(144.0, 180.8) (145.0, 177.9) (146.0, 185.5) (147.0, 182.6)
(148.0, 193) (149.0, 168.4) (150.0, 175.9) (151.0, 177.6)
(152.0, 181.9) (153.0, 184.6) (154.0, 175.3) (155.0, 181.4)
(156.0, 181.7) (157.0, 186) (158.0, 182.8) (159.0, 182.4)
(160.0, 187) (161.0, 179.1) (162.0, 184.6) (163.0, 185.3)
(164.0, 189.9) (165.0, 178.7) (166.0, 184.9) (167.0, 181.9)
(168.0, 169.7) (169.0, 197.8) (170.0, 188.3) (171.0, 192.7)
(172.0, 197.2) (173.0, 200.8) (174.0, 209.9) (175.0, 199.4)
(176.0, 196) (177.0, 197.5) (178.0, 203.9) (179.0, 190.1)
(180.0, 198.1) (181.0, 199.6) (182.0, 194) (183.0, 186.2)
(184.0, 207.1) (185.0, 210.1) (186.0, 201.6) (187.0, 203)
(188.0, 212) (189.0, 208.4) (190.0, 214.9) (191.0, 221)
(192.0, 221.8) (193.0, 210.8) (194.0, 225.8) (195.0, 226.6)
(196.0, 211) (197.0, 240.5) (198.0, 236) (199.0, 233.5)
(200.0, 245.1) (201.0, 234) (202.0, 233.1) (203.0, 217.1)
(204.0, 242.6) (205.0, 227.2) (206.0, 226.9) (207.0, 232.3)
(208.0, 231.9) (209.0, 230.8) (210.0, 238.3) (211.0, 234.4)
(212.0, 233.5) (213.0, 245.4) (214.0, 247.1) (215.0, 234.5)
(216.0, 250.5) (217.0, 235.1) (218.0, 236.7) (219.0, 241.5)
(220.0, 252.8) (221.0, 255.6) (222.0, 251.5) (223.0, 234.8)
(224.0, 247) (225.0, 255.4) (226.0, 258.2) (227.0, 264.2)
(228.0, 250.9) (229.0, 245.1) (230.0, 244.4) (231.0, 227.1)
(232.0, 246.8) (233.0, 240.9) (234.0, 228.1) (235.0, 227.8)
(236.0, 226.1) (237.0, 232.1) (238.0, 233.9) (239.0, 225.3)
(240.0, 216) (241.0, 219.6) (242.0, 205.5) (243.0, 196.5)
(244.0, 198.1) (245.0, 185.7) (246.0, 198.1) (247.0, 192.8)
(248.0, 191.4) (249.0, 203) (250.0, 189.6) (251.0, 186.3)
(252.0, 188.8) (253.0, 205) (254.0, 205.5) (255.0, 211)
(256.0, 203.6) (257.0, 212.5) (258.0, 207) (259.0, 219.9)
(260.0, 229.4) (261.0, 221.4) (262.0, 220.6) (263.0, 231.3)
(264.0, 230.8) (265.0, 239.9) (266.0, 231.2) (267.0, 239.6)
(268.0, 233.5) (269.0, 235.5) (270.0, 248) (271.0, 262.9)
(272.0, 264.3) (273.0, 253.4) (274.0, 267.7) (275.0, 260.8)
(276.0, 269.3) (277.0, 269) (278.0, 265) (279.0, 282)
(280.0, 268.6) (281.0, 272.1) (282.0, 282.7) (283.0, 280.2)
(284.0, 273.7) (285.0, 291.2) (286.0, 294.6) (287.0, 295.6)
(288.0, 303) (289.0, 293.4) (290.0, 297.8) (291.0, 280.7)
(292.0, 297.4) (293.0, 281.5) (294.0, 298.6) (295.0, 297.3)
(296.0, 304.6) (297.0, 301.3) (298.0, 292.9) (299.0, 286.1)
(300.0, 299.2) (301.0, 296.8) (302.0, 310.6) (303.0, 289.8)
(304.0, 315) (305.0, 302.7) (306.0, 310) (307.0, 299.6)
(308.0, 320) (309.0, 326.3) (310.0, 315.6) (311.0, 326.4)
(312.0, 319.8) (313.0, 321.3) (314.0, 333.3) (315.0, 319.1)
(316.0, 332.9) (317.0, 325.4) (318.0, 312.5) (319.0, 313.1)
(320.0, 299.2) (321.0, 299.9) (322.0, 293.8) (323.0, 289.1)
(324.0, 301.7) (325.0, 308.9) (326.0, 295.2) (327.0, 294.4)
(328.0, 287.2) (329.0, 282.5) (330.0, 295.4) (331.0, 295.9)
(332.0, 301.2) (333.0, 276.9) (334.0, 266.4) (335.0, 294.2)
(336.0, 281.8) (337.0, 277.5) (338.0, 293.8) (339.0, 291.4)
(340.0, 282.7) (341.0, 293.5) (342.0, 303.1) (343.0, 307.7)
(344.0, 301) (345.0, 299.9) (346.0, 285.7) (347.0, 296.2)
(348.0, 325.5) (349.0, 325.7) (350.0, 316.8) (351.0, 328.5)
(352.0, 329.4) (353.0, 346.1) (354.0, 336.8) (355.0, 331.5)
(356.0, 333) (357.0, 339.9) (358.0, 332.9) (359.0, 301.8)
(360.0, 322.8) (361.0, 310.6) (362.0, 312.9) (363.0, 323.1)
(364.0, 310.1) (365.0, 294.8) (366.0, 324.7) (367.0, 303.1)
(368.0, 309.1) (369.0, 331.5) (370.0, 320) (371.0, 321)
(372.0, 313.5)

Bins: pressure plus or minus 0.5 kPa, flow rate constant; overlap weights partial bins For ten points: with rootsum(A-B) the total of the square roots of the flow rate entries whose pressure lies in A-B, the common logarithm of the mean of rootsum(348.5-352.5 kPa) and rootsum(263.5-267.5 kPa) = 1.82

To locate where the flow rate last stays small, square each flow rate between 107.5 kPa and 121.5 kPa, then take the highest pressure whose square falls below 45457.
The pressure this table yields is 121.0 kPa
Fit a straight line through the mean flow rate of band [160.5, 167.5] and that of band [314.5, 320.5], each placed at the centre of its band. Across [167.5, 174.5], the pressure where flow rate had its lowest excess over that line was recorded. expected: 168.0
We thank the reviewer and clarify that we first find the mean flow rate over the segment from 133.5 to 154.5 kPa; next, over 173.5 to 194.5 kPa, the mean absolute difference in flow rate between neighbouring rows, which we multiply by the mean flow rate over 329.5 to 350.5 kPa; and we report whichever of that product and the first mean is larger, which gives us 2134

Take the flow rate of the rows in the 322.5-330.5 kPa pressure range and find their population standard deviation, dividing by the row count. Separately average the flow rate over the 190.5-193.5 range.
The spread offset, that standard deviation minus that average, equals -210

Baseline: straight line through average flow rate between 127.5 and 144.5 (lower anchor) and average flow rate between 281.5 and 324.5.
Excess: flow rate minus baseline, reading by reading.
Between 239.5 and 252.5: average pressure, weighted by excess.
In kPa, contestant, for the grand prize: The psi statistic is 246.6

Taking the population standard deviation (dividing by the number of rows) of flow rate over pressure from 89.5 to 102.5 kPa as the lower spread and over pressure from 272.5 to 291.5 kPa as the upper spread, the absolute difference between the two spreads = 5.1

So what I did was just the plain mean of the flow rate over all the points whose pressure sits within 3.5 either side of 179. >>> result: 197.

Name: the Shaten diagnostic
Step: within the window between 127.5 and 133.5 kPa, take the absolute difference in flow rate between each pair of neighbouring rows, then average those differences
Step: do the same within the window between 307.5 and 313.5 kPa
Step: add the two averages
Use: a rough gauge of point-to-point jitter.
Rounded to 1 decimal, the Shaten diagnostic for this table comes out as 11.6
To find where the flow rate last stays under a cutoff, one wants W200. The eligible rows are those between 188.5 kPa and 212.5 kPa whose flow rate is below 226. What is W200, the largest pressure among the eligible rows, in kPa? 203.0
